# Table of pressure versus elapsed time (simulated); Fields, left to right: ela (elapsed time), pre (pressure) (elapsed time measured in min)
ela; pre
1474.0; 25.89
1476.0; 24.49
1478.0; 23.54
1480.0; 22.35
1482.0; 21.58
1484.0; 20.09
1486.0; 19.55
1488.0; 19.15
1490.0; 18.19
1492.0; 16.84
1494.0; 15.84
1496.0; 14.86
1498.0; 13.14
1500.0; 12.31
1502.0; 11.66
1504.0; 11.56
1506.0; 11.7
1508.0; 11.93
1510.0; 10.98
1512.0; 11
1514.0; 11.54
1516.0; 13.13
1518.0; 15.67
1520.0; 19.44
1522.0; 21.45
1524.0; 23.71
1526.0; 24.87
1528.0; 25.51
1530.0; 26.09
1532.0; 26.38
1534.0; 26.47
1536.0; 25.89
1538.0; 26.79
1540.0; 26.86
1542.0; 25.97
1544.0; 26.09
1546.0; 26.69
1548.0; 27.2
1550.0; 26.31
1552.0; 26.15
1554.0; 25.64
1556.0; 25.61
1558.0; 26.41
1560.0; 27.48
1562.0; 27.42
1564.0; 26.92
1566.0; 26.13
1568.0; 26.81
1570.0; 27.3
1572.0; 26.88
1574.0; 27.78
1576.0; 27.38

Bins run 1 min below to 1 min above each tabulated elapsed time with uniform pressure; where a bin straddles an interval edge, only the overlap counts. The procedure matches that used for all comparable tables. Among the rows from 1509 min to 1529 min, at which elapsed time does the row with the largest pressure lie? 1528.0 min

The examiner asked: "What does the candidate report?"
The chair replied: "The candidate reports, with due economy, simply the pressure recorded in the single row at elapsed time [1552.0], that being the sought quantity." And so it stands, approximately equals 26.15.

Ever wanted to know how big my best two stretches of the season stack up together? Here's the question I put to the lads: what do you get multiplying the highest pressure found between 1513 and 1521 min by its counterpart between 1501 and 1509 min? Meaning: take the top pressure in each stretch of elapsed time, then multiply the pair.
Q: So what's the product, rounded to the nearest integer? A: 232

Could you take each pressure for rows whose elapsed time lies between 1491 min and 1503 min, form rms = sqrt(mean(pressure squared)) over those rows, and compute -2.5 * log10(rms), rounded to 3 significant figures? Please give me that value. -2.88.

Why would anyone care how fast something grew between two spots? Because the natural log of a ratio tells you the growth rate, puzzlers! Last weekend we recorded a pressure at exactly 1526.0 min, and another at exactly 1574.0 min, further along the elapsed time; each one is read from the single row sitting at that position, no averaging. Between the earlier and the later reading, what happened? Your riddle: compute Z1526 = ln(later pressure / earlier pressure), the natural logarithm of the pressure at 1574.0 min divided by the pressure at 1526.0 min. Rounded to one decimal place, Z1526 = 0.1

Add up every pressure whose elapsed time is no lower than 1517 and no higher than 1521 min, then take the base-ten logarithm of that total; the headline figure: 1.55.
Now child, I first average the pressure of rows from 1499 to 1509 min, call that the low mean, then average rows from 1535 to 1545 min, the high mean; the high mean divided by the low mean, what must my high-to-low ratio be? 2.2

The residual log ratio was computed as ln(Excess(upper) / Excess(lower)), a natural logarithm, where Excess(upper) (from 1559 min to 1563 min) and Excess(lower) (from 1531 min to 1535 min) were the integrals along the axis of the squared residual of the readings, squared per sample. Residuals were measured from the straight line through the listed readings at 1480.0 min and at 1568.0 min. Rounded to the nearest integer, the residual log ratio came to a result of -1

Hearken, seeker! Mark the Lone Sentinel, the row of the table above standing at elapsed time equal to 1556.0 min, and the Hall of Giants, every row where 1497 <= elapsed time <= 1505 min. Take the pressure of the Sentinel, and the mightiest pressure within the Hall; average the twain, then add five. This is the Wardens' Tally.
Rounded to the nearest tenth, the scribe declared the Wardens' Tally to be 24.4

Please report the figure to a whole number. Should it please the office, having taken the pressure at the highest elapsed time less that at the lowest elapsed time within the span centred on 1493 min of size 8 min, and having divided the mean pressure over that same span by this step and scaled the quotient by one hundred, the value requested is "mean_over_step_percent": -493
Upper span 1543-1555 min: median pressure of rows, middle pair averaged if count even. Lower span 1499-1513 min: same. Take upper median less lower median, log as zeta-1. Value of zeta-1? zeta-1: 15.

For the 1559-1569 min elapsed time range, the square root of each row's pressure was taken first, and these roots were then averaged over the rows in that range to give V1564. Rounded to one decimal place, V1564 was 5.2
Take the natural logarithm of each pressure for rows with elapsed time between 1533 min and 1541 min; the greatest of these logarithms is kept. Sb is 3.3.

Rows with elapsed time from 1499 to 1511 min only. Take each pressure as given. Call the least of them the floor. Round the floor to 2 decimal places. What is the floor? 10.98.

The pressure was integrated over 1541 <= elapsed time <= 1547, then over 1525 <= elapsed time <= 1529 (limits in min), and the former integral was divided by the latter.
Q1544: 1.56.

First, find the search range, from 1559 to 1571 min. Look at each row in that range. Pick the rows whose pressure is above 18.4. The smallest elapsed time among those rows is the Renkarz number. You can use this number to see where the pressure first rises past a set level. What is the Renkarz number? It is 1560.0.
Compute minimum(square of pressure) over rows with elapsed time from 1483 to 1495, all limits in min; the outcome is 251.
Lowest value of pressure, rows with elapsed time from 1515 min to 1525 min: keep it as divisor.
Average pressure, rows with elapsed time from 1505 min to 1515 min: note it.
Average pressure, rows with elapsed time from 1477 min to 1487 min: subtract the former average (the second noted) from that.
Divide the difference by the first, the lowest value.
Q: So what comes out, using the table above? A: 0.76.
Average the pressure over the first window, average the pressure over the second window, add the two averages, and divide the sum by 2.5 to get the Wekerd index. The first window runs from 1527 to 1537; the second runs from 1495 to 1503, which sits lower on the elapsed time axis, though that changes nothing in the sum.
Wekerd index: 15.6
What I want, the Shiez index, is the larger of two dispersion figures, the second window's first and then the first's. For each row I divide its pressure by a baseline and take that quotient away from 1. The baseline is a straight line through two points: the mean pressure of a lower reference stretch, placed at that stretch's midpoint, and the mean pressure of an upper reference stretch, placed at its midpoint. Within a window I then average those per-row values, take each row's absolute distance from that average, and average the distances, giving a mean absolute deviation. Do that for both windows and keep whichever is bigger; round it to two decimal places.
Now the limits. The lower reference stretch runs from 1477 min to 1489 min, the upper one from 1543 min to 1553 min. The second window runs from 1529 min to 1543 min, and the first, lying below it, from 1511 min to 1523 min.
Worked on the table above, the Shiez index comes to 0.14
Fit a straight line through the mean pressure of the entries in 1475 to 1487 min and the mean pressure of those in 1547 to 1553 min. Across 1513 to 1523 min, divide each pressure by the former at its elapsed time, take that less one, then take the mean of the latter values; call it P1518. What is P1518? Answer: -0.34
